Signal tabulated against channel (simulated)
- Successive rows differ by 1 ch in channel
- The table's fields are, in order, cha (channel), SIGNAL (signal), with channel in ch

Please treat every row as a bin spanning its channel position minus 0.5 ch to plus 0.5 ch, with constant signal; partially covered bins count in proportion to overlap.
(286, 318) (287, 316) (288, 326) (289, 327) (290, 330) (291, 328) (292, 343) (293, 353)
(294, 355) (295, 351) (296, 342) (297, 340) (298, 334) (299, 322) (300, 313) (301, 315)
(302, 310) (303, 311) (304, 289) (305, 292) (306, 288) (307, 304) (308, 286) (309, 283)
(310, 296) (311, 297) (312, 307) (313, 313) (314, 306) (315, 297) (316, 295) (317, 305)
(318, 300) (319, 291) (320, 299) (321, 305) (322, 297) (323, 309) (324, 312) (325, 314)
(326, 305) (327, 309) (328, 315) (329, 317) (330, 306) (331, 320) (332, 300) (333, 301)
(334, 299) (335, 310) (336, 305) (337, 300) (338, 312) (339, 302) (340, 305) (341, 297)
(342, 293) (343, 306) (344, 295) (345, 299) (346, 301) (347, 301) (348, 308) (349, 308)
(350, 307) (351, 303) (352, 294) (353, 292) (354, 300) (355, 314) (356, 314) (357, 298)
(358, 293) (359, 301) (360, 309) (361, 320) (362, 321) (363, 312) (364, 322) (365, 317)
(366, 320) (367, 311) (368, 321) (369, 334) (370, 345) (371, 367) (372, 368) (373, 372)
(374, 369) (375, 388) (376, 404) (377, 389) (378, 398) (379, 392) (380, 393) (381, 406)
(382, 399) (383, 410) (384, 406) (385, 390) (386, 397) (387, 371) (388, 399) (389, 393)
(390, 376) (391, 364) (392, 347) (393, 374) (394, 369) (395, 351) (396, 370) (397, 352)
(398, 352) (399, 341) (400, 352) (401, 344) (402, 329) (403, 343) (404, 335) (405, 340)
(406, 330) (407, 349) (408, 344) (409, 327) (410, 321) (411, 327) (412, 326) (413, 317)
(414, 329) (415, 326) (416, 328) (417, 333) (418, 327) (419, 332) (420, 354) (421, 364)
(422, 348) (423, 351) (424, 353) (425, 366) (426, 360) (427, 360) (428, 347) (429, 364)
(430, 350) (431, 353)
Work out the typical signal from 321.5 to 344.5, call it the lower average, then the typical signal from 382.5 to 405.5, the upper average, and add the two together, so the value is 671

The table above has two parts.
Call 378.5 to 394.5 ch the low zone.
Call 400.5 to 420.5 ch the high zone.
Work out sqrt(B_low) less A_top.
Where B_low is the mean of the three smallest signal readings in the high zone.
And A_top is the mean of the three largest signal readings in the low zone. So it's -389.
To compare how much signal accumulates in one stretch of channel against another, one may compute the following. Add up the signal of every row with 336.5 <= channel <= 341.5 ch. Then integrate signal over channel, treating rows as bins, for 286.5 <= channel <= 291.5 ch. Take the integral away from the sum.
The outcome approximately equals -111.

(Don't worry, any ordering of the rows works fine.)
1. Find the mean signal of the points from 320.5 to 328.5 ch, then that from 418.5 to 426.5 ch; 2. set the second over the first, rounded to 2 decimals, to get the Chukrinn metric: 1.15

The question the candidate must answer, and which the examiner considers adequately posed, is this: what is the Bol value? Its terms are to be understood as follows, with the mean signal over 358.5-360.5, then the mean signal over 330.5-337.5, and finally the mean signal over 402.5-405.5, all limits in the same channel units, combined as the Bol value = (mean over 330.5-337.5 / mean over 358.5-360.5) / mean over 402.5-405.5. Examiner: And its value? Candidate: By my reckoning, 0.0029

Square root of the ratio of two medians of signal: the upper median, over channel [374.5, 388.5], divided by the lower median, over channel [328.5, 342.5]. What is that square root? 1.14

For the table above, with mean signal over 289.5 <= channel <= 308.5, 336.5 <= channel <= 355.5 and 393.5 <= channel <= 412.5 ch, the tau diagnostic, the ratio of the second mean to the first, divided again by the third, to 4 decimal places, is 0.0027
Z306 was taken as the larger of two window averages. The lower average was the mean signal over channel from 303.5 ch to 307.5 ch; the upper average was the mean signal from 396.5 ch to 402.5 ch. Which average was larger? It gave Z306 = 345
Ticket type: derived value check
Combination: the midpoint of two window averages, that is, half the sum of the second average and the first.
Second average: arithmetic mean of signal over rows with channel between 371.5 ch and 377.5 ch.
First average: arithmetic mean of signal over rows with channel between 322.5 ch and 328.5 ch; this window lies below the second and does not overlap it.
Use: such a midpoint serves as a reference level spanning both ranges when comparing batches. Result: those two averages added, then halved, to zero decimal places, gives 346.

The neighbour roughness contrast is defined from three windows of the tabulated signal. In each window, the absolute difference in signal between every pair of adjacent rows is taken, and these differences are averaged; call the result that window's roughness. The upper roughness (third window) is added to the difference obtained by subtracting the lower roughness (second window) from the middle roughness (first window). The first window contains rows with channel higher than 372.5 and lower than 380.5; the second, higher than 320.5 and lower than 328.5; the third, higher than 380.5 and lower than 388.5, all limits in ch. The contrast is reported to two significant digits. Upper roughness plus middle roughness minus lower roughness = 18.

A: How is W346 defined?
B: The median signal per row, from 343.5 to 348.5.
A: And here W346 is 301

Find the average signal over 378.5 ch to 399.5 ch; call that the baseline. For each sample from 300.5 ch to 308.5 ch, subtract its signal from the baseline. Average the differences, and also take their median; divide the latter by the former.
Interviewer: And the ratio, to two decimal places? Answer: 1.02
